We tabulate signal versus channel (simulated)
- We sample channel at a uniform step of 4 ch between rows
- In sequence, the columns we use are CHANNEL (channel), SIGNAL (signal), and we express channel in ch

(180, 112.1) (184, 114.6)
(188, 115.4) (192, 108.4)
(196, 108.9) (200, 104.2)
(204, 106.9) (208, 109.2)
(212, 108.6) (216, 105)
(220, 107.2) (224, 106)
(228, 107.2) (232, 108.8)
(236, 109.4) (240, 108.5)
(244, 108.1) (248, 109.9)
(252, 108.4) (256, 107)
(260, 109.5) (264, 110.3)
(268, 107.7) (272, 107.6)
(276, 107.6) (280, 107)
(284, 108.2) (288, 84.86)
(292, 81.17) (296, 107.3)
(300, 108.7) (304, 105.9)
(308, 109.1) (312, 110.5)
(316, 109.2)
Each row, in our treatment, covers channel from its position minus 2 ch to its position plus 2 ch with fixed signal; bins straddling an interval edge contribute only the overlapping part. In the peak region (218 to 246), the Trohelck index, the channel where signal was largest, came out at 236 ch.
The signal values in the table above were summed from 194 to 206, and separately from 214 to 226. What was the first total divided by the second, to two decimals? 1.01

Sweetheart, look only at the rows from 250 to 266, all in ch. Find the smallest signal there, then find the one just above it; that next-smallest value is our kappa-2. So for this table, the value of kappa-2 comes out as 108.4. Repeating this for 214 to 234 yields 106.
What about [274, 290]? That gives 107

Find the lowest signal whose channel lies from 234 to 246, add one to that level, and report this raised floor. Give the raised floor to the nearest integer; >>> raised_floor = 109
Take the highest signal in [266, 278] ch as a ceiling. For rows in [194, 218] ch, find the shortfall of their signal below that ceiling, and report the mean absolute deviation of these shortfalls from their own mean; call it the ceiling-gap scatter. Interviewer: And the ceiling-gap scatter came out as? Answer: 1.8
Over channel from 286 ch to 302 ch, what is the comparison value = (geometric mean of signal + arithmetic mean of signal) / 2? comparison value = 95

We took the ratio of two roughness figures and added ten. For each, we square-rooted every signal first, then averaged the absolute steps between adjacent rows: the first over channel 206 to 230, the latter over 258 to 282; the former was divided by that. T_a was 12.2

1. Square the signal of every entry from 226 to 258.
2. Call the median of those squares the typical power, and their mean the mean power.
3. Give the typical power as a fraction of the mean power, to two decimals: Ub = 1.00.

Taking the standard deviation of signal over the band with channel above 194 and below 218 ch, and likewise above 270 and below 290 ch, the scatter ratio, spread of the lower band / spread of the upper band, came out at 0.21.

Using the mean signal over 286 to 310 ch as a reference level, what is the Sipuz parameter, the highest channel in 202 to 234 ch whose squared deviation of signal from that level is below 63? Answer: 228 ch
